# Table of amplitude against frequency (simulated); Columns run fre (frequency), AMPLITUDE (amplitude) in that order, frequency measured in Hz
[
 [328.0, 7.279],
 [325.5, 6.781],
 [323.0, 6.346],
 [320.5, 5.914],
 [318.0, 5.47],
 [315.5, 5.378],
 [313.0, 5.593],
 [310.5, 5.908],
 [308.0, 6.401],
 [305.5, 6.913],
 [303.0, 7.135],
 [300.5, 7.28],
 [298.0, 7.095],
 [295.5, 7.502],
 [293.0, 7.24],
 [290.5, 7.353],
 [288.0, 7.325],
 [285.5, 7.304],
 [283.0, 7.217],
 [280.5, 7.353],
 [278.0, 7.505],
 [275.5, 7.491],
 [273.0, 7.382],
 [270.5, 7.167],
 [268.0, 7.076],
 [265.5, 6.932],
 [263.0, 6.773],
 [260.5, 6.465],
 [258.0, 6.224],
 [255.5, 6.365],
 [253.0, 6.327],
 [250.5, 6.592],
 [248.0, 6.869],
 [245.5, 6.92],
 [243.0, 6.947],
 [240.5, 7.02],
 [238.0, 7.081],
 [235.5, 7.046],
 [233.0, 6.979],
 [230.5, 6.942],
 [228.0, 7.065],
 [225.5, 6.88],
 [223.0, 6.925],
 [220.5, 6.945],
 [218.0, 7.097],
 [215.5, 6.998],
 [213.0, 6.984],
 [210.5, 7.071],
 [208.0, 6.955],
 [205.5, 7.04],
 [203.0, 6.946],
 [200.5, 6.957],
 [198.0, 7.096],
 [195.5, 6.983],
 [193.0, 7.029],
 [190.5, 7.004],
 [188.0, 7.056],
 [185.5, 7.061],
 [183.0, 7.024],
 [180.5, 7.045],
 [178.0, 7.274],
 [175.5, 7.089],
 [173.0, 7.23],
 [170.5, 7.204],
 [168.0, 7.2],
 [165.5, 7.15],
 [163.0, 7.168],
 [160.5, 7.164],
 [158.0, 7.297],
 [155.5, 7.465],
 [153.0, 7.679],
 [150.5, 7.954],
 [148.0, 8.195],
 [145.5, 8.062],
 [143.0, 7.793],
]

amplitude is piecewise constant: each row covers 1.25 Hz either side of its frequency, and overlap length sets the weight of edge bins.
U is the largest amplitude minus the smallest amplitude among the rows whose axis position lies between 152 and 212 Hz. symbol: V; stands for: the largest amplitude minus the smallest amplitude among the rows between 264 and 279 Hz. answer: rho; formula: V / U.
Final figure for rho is 0.8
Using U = 0.7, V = 0.6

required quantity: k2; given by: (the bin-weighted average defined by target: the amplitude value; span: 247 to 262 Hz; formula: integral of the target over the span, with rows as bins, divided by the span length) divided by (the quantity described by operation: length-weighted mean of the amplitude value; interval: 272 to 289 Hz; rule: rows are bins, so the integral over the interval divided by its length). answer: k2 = 0.88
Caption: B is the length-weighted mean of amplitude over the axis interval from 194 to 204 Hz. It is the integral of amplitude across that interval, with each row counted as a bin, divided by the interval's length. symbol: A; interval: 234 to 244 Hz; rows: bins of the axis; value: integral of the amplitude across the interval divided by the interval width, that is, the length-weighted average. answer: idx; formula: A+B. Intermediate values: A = 7.02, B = 7.00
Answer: 14.0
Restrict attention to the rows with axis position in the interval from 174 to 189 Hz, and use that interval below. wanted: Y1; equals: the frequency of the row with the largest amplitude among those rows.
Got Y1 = 178.0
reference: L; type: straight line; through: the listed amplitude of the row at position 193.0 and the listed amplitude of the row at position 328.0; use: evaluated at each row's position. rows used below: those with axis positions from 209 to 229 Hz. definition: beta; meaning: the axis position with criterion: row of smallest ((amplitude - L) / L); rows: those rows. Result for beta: 225.5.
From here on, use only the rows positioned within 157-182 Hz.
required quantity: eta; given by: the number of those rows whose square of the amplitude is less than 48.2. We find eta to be 0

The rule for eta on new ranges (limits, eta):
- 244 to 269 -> 9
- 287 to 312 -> 3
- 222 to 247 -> 4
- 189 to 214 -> 0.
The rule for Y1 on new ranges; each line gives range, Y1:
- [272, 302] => 278.0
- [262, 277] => 275.5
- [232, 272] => 270.5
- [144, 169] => 148.0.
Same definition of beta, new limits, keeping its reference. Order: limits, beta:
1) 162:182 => 180.5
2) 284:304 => 298.0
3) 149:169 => 165.5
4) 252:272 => 258.0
